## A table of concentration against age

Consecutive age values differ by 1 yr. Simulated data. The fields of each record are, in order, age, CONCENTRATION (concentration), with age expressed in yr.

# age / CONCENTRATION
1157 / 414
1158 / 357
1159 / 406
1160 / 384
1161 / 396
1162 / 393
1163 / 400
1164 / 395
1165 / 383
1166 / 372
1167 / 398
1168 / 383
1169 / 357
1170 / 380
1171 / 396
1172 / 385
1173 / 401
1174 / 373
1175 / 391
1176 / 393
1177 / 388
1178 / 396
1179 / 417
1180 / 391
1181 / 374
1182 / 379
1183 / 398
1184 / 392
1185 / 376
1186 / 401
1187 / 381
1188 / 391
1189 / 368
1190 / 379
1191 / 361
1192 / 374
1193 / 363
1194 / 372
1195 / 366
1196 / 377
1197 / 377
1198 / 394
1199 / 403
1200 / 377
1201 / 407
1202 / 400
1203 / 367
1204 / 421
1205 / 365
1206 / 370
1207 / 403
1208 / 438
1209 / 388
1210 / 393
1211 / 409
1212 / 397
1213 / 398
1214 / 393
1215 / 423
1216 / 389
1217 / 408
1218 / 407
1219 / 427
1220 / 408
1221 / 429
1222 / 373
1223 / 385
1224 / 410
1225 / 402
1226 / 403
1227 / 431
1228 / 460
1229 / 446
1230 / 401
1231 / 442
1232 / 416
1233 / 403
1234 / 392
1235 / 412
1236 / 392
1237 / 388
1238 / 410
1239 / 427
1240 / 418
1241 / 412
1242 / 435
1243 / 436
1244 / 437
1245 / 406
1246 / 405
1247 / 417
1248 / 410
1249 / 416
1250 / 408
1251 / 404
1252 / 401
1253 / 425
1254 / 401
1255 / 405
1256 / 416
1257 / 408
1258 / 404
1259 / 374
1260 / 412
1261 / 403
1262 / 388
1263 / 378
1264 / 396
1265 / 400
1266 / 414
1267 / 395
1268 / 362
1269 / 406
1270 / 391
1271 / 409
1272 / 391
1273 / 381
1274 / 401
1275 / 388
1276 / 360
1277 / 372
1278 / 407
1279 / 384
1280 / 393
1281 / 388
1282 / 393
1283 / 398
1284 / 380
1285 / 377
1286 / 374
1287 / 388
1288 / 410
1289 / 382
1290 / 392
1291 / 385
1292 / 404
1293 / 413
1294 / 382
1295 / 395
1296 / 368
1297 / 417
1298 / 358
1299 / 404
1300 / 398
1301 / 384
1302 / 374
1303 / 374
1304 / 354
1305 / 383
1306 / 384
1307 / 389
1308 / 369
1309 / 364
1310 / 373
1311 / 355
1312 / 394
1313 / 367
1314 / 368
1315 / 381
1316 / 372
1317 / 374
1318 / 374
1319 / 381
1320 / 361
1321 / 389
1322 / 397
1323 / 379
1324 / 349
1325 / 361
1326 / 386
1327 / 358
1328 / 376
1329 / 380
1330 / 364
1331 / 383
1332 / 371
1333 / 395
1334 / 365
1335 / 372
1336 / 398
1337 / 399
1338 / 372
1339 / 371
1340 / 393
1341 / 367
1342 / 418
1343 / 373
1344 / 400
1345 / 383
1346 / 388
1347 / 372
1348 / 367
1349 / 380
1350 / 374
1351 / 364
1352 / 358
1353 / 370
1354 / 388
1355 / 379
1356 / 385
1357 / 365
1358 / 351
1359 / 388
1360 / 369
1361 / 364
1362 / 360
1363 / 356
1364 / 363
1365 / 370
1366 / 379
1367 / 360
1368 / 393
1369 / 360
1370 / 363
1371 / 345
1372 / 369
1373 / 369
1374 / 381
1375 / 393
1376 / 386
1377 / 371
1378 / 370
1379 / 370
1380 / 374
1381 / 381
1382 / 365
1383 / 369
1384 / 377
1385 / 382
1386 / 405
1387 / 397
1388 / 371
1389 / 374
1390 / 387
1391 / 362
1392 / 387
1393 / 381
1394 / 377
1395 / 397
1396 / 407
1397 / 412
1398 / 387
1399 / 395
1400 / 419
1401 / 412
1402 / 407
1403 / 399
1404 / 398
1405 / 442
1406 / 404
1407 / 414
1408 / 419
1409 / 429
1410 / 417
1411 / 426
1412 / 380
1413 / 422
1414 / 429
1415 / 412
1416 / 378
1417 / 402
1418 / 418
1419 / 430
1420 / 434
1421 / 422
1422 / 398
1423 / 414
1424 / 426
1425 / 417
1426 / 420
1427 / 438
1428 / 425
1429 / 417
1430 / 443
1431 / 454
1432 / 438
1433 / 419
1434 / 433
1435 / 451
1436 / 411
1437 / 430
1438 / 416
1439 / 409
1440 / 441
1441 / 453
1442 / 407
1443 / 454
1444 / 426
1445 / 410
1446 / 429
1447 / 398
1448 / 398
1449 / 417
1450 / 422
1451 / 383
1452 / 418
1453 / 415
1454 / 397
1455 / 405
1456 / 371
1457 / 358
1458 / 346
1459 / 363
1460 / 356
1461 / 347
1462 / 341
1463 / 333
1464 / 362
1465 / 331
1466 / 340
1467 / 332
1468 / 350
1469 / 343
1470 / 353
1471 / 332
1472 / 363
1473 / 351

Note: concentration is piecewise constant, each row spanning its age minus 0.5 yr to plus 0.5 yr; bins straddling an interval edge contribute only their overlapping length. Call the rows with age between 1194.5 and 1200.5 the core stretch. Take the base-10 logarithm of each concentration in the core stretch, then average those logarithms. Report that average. 2.58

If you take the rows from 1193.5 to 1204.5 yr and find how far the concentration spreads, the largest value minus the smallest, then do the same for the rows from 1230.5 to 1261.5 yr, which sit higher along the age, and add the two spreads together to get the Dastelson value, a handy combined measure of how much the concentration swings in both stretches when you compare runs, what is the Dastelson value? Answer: 123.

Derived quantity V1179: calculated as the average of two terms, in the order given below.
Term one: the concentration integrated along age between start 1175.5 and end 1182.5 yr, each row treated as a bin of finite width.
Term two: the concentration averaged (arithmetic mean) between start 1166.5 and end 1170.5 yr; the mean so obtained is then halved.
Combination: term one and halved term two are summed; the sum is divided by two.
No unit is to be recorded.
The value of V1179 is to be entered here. 1464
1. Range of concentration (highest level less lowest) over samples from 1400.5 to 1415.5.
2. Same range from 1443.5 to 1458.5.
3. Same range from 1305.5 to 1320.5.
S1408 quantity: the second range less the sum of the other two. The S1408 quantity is -18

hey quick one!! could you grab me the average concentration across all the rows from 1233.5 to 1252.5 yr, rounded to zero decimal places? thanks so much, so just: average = 412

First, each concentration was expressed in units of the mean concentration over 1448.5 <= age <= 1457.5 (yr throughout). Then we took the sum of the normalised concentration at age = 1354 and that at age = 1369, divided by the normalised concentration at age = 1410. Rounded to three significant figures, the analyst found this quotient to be 1.79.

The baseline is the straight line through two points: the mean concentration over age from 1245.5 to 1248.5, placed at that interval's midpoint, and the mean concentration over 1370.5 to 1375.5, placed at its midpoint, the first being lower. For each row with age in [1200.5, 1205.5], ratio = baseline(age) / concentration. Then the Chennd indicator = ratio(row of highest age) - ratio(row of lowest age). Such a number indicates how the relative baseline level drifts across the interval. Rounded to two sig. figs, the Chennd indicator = 0.12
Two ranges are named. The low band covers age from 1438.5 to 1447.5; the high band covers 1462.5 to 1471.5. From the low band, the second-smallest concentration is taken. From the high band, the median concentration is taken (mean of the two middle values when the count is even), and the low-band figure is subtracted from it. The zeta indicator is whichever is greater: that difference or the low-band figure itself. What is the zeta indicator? 407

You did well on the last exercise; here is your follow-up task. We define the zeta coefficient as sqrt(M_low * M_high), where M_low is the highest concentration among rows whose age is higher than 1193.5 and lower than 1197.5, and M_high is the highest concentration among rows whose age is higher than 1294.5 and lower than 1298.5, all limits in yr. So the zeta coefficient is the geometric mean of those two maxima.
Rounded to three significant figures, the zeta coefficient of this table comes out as 396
